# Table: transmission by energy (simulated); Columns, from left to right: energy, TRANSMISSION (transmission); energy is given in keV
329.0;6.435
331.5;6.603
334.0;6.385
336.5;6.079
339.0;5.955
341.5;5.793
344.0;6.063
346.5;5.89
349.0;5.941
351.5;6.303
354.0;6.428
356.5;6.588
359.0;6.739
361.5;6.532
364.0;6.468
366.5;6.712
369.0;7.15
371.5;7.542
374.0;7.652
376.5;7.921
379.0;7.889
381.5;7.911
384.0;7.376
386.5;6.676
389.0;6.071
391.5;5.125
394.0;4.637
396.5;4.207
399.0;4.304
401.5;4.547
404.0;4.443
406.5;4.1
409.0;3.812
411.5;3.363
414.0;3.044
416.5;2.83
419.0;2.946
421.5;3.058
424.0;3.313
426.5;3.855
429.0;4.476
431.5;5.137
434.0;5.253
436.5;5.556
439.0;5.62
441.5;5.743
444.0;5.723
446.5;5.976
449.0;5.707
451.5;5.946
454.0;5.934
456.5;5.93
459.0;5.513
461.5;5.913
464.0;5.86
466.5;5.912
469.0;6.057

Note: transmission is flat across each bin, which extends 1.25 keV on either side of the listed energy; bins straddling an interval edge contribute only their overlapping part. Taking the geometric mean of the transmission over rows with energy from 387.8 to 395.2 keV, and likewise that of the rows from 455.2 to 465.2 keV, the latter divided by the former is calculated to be 1.1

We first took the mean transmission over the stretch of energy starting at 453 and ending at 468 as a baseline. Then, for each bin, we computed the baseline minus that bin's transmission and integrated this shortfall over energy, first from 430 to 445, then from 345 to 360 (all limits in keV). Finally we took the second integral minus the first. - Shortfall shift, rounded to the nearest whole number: -12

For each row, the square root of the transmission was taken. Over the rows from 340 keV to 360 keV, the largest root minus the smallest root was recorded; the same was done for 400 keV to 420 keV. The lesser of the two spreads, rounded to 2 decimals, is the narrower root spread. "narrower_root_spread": 0.19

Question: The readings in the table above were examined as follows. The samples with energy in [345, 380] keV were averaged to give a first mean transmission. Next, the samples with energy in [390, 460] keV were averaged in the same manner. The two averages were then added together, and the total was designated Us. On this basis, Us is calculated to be 11.5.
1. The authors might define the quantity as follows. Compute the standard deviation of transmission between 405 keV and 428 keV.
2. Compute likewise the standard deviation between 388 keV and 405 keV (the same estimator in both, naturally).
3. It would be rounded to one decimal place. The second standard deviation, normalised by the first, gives 1.4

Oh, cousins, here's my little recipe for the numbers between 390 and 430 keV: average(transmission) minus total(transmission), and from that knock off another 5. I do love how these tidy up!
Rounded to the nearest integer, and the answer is -63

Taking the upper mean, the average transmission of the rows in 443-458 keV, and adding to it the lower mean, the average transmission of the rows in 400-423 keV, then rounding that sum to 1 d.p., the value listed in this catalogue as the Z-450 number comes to 9.4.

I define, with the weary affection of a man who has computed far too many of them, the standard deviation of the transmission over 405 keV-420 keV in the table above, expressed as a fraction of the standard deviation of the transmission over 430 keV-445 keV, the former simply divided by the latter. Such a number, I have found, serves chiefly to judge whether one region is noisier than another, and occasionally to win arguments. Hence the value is 2.0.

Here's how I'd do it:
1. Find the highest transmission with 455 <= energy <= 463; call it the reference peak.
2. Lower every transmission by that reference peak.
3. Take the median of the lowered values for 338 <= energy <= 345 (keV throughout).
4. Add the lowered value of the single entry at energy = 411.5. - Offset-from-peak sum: -3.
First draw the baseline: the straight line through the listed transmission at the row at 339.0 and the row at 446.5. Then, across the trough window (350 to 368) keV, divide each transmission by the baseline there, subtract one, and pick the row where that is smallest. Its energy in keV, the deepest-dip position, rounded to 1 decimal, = 351.5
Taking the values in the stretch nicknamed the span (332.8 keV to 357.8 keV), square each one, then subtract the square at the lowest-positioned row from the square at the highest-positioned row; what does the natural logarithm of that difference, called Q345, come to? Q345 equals 1.0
